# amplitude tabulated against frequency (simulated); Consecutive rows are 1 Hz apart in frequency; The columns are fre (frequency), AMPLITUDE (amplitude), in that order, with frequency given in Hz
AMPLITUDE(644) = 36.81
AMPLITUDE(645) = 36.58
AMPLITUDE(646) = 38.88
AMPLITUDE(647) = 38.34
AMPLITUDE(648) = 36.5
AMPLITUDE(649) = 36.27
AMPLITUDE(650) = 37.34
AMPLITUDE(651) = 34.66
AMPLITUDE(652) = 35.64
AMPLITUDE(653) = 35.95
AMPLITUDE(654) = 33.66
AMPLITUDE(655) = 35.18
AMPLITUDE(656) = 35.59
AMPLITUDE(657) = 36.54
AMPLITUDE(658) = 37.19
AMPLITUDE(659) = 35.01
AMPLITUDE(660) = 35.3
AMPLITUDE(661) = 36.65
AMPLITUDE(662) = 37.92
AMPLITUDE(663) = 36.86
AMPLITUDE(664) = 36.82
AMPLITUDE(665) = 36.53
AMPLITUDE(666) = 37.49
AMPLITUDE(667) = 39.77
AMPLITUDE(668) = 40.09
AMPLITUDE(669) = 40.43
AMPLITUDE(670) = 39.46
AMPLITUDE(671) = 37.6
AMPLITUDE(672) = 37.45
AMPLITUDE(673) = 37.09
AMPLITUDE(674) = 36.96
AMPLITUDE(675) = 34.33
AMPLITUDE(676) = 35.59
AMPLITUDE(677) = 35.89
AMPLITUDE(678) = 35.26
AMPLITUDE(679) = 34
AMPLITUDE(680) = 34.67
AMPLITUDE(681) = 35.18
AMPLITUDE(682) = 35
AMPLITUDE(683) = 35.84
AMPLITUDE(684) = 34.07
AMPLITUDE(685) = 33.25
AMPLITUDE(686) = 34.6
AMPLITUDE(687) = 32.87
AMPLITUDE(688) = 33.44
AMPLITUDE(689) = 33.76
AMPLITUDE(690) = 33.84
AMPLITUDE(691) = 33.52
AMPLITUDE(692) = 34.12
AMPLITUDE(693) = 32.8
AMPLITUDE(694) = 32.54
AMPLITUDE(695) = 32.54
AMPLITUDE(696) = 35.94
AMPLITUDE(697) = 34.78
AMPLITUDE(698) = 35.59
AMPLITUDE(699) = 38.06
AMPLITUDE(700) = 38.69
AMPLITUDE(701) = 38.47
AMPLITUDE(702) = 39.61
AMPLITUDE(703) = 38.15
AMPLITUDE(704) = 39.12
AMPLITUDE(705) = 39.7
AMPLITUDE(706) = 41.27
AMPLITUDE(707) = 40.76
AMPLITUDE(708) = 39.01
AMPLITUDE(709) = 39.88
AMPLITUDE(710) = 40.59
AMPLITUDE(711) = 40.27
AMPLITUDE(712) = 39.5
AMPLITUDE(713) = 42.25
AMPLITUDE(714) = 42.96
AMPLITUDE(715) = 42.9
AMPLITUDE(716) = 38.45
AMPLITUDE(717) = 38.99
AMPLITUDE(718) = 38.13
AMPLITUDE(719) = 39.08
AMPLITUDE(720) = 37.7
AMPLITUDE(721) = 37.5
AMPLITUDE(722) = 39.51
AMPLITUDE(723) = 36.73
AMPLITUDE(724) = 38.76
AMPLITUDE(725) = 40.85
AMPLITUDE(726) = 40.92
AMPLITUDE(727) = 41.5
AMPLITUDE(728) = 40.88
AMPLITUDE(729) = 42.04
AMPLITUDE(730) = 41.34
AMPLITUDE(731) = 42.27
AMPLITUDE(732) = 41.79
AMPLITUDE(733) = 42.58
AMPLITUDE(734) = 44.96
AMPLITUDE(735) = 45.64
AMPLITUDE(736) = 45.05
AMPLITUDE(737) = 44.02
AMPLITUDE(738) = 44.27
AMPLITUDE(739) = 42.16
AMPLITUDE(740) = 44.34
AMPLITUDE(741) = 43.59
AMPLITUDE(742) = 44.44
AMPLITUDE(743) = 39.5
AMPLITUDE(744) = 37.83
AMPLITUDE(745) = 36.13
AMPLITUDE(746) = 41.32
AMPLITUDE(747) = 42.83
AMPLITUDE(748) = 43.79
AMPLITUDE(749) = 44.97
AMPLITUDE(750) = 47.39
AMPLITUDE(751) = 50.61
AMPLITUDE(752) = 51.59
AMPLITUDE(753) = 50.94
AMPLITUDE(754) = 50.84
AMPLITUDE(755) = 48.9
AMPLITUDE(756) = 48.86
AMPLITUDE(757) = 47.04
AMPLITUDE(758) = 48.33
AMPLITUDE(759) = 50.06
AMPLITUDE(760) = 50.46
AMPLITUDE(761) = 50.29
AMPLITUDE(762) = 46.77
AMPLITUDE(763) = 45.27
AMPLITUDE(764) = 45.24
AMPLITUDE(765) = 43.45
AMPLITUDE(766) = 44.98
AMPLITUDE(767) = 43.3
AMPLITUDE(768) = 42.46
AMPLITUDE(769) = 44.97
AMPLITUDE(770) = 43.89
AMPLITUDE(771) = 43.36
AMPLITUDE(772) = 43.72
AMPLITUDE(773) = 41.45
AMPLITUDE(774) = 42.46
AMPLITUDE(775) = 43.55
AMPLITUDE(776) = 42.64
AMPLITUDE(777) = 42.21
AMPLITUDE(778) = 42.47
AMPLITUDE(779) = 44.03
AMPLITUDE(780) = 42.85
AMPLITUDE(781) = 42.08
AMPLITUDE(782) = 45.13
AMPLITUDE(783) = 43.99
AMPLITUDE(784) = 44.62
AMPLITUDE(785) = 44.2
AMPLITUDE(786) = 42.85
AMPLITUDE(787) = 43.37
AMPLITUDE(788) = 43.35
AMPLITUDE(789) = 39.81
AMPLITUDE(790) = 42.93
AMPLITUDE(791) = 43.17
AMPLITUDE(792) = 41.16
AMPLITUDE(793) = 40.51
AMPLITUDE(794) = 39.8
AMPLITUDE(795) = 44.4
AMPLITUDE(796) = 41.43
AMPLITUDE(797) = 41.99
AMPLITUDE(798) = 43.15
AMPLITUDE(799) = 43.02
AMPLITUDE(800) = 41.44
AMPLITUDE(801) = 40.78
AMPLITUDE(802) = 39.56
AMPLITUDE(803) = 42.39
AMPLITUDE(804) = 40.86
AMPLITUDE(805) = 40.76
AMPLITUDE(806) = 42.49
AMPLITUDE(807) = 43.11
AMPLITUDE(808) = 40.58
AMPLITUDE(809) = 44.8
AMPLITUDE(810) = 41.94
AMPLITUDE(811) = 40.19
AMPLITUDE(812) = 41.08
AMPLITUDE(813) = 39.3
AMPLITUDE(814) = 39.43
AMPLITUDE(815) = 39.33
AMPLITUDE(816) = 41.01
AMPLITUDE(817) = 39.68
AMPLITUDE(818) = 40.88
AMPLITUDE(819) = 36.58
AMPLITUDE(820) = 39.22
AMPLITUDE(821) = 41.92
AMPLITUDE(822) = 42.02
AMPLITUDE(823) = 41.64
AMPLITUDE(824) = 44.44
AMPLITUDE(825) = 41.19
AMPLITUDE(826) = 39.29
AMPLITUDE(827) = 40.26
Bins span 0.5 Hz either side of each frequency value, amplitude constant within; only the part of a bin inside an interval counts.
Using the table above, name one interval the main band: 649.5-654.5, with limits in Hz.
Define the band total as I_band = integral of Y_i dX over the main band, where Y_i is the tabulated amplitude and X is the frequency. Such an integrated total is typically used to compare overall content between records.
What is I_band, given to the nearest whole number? 177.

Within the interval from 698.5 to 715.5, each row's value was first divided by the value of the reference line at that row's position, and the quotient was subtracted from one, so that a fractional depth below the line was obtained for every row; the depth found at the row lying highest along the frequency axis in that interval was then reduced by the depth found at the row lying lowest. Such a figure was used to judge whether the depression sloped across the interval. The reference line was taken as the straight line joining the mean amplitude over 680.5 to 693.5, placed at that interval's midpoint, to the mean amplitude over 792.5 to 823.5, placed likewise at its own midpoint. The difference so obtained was -0.11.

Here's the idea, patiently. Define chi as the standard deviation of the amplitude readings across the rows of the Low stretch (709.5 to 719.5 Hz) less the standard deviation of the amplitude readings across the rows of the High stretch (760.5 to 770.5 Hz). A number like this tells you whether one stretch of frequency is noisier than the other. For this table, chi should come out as -0.4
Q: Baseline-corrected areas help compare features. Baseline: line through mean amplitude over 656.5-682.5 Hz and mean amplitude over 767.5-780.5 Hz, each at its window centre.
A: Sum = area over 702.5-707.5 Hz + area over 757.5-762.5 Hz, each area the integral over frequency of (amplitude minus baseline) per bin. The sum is 39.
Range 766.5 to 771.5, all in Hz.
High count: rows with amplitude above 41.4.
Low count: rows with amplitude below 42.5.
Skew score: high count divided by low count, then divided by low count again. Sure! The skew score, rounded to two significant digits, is 5.0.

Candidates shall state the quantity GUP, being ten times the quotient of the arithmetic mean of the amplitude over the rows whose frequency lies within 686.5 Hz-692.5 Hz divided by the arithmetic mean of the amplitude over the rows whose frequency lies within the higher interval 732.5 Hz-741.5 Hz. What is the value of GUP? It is 7.6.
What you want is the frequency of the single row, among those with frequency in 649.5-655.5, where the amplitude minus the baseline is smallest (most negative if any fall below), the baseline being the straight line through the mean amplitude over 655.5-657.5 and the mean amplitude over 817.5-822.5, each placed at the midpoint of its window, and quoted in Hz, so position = 654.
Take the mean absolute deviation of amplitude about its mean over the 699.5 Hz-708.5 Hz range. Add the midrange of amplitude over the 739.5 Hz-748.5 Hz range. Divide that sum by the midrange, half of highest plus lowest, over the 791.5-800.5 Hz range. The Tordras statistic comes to 0.98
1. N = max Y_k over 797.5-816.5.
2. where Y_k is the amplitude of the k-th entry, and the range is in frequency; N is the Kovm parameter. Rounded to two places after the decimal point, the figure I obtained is 44.80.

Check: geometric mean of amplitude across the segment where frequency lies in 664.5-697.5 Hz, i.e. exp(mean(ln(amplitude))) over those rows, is 35.4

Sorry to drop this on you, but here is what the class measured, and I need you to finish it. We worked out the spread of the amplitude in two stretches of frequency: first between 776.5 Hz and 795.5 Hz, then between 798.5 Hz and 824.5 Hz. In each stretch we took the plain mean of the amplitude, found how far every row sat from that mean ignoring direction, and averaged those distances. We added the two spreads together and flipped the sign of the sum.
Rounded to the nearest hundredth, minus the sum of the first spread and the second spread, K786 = -2.53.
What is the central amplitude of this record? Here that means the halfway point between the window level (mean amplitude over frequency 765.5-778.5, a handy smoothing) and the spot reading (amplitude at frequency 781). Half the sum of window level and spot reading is 43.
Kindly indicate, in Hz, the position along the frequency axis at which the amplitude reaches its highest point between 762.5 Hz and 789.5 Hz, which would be 763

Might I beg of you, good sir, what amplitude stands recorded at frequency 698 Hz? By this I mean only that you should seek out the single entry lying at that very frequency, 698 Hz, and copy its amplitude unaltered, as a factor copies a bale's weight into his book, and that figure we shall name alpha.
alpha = 35.59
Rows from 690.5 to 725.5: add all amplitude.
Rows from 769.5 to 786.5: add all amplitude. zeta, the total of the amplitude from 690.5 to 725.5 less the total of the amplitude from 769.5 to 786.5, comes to 603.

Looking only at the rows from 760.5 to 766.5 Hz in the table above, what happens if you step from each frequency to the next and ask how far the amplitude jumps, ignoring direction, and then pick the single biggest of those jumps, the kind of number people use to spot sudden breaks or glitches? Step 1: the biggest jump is 3.5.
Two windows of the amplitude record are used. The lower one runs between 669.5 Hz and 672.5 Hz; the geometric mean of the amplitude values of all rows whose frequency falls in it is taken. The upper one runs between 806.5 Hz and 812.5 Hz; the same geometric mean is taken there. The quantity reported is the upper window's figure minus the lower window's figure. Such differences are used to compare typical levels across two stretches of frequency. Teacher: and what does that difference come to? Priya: 4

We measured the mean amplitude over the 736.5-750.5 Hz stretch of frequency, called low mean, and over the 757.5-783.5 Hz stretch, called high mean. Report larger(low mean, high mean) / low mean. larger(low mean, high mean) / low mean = 1.05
